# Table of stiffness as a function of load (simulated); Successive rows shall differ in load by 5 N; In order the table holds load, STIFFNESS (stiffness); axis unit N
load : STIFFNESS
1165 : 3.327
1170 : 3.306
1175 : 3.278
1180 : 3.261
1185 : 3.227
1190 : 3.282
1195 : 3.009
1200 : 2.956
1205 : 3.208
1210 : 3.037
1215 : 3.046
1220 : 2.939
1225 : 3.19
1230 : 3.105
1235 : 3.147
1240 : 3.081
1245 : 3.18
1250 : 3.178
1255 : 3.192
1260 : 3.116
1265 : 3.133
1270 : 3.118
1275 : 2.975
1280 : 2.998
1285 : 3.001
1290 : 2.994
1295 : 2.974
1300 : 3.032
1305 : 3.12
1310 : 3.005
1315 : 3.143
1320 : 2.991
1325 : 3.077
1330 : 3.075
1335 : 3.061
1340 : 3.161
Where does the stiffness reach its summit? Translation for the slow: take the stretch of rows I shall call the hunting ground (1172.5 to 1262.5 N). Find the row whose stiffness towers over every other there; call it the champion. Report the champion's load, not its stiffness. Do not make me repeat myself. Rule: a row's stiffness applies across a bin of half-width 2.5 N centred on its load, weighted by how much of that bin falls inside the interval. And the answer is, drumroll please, 1190 N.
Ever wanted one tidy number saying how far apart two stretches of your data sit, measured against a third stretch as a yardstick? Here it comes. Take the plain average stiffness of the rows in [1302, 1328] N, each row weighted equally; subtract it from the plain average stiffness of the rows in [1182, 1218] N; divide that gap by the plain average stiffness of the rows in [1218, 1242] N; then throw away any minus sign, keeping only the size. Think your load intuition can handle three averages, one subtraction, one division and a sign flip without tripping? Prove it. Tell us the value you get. 0.014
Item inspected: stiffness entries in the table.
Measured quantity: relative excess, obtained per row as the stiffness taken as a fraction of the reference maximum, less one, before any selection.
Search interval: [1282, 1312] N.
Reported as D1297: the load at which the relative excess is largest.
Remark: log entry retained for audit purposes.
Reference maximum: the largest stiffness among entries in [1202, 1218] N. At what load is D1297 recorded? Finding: 1305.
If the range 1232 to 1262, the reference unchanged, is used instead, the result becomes 1255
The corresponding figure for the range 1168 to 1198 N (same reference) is 1170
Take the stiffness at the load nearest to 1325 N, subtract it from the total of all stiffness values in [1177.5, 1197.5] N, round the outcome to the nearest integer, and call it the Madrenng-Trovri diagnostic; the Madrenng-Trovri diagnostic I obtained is 10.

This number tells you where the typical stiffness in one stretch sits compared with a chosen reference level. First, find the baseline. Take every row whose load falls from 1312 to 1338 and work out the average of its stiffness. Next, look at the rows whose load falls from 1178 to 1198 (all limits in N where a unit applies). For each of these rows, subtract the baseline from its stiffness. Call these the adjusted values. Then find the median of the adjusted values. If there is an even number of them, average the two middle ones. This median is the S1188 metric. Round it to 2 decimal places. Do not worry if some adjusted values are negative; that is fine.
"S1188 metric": 0.17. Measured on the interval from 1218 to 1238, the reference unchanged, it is 0.06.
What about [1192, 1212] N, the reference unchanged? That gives -0.05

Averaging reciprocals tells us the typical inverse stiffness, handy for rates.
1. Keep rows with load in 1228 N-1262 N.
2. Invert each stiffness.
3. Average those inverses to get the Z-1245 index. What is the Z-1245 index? 0.318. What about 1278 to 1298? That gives 0.334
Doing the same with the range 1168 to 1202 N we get 0.314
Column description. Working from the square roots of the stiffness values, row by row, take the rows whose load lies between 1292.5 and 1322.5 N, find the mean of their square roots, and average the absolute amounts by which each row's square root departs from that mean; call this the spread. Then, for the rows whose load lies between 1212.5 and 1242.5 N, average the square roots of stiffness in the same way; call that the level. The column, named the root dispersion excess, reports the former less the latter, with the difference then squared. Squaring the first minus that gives 3.03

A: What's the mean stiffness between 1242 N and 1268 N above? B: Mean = 3.16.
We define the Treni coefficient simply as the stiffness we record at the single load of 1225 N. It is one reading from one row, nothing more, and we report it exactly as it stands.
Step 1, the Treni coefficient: 3.19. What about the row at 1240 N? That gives 3.081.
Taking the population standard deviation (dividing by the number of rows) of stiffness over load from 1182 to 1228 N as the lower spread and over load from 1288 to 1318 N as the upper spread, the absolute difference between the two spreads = 0.056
